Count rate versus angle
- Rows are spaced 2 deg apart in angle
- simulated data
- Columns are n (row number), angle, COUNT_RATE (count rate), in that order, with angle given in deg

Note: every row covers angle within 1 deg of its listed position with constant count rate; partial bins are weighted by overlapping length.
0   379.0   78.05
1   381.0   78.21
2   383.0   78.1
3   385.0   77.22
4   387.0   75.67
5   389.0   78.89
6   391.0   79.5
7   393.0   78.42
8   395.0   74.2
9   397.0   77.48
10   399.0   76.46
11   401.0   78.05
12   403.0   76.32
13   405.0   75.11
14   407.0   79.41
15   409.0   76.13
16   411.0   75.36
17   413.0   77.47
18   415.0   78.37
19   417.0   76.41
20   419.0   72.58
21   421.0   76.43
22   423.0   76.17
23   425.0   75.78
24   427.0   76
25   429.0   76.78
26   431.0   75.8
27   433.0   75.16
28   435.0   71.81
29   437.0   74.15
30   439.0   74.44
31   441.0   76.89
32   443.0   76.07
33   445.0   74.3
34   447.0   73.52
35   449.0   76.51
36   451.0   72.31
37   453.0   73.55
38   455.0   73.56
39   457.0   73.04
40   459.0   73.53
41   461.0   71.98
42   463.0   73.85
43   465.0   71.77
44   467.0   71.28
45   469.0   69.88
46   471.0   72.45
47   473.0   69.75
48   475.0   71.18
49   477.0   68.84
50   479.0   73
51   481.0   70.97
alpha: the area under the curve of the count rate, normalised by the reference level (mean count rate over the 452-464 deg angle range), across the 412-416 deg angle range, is 4.3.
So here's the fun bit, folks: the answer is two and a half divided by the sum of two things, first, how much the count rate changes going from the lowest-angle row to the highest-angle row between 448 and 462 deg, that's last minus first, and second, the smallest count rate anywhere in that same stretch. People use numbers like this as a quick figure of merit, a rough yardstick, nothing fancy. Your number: 0.0371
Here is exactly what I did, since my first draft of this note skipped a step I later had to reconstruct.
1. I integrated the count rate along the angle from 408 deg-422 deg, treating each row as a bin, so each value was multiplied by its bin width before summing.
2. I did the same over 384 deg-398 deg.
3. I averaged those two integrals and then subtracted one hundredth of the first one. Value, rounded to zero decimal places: 1063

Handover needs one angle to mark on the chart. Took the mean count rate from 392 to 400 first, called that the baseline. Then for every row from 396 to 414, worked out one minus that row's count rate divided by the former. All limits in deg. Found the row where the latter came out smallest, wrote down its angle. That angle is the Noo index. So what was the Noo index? 407.0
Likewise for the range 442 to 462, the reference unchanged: 449.0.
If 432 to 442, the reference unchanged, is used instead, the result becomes 441.0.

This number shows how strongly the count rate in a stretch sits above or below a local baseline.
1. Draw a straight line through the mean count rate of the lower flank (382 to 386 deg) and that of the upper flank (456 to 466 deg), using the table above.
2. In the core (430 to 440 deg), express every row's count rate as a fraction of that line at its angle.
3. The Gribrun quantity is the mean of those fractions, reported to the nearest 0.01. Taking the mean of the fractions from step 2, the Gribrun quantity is 1.00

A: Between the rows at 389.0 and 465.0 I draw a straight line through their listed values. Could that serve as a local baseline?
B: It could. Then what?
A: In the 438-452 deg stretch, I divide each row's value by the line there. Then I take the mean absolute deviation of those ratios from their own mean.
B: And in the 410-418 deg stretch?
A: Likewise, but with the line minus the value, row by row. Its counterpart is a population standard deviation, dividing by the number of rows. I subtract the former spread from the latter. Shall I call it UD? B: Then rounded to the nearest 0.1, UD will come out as 1.2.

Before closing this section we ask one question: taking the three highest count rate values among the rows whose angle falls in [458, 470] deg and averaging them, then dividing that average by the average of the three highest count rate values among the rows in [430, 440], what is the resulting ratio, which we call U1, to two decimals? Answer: 0.97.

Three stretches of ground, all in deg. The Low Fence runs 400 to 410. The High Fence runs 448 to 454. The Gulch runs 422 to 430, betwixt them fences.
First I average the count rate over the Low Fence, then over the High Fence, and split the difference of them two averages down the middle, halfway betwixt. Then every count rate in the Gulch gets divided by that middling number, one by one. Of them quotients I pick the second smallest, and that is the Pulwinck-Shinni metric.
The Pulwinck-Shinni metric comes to 1.01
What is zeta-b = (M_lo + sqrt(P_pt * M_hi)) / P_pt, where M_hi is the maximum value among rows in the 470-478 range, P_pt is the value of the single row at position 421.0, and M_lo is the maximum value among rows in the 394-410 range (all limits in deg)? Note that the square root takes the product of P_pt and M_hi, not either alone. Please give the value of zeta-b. 2.01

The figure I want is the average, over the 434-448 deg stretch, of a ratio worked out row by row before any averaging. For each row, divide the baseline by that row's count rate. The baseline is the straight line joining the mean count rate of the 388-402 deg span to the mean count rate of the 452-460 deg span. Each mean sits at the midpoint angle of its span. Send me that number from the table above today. 1.000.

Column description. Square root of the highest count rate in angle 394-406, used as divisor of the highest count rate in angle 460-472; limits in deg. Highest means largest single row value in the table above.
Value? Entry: 8.36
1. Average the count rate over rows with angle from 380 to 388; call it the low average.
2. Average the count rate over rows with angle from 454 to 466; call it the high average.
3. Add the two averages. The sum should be 150.3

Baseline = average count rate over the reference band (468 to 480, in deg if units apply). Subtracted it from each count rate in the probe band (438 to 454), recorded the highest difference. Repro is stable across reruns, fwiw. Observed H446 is 6.0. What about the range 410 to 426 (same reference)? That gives 7.5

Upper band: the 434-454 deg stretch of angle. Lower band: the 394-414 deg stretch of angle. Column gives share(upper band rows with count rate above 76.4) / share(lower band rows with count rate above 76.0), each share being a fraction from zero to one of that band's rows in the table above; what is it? 0.29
